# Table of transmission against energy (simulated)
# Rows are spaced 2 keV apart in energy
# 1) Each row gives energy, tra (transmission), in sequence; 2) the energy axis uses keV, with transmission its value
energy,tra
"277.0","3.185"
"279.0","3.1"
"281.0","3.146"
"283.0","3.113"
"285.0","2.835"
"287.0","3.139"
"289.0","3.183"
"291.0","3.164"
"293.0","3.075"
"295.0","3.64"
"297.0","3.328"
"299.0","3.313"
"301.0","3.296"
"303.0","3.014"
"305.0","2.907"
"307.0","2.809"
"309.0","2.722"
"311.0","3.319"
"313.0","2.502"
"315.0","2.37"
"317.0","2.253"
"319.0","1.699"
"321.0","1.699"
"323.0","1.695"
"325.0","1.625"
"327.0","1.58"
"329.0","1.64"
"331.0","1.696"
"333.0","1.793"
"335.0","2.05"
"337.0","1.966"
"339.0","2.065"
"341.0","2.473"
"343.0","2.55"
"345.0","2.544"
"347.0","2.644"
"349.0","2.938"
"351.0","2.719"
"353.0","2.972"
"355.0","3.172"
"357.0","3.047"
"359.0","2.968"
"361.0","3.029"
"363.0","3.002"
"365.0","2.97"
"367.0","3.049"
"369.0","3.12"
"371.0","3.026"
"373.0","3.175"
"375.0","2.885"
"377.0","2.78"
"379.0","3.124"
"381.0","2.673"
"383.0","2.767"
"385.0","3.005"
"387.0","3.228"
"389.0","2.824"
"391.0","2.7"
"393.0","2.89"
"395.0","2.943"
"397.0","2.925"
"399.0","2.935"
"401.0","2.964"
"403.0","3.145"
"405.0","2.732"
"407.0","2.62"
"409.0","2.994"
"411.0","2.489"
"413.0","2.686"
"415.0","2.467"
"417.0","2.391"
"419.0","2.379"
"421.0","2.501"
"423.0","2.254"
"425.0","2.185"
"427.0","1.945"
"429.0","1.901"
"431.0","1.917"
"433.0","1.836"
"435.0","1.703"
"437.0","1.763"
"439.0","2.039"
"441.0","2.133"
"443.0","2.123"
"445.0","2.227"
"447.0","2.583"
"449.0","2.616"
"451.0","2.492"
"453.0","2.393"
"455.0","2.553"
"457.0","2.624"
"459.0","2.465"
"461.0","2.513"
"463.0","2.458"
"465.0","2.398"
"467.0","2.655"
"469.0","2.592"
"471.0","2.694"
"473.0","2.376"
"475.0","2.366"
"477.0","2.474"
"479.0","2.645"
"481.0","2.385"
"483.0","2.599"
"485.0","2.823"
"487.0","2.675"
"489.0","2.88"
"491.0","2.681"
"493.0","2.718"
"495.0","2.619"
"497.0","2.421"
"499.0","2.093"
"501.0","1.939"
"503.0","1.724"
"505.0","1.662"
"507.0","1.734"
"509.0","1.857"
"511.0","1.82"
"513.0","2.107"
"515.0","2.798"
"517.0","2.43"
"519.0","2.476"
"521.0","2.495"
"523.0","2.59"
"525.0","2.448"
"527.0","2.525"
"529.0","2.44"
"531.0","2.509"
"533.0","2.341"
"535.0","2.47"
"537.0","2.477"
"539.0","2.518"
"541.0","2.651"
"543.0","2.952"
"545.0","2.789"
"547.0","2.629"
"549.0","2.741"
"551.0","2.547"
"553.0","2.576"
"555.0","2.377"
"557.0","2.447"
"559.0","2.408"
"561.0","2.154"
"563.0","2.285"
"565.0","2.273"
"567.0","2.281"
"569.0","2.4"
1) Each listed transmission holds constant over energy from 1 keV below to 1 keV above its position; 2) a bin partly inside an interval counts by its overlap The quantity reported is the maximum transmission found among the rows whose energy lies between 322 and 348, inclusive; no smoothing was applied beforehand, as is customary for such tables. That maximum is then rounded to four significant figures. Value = 2.644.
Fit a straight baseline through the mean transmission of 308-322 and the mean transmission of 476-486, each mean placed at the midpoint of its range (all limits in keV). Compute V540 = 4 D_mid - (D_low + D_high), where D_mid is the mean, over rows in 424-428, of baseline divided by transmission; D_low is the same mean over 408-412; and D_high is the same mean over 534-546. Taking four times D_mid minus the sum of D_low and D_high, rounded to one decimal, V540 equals 3.0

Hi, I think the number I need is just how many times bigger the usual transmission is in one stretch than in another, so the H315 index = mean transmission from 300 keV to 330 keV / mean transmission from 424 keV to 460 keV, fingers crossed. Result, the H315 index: 1.07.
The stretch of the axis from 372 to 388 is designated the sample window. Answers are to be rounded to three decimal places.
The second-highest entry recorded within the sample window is 3.175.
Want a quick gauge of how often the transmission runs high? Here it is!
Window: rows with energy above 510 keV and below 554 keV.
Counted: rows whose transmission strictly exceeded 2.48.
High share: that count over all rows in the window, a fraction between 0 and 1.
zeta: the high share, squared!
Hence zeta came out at 0.35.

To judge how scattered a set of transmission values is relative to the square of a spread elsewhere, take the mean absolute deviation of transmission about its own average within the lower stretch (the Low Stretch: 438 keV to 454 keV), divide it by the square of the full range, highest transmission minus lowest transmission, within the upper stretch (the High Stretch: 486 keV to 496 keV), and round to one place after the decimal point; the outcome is 2.9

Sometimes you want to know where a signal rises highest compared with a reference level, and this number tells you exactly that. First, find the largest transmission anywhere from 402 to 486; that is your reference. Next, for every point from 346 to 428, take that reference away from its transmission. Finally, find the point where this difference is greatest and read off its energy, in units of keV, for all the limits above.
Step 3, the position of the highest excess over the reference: 387.0 keV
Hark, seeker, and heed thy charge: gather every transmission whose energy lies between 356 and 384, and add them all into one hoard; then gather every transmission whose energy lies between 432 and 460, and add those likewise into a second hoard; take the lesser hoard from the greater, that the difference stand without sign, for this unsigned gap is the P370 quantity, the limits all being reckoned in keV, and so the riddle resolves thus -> 10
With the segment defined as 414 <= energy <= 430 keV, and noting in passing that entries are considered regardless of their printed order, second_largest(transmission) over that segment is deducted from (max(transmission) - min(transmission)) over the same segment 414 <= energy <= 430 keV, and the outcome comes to -1.87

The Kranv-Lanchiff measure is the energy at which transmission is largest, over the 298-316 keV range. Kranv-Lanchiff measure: 311.0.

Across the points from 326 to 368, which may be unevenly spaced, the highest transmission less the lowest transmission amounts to 1.6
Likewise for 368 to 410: 0.6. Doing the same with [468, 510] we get 1.2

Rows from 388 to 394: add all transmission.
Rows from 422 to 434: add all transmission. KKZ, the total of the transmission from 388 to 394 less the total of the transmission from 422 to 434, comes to -3.6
